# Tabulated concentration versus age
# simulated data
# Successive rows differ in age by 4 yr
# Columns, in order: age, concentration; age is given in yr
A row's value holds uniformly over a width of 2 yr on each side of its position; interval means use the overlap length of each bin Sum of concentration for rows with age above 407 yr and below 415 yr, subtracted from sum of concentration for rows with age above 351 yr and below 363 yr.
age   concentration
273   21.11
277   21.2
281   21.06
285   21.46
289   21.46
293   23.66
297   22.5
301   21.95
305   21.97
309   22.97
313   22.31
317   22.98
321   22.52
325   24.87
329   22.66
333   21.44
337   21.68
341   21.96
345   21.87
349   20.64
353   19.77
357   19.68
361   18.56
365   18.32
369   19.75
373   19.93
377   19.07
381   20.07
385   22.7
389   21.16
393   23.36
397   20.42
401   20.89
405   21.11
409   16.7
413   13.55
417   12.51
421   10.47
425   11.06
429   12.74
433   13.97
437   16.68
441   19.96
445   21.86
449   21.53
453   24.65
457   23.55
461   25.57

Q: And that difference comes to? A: 28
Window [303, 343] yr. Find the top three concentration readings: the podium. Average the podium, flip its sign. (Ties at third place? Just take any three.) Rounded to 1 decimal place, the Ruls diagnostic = -23.6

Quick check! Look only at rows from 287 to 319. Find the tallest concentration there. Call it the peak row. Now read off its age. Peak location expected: 293 yr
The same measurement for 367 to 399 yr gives 393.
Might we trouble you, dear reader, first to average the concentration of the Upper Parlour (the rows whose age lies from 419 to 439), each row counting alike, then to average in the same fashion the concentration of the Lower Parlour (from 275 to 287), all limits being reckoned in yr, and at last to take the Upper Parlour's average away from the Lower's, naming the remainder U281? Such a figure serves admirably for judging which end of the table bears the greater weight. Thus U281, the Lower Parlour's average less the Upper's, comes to 8.3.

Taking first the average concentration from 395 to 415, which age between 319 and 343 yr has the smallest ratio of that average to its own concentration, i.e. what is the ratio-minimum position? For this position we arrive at 325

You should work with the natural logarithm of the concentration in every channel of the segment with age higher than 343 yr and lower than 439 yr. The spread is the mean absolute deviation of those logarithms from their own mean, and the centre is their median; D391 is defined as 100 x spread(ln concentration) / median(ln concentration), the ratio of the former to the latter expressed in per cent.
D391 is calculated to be 6.4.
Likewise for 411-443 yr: 6.0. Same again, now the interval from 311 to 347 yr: 1.0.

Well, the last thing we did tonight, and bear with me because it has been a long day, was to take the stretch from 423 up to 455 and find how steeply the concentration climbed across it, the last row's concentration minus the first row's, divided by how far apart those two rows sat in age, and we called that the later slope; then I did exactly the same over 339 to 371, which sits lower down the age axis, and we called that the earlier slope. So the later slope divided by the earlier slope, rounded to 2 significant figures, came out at -6.1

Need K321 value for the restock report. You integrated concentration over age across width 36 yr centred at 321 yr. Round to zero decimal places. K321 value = 814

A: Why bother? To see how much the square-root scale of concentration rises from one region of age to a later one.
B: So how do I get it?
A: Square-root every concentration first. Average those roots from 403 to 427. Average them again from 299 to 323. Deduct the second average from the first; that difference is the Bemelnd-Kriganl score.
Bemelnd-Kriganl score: -1.0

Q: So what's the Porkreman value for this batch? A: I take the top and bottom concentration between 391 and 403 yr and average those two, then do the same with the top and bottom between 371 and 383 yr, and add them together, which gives 41.5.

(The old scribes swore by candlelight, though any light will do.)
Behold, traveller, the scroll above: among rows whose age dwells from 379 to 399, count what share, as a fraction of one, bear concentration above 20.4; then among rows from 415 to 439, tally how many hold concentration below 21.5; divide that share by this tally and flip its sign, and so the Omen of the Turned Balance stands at -0.133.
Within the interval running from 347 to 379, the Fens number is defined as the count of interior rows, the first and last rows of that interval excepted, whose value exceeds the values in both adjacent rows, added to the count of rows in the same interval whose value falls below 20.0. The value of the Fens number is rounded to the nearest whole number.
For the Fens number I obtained 8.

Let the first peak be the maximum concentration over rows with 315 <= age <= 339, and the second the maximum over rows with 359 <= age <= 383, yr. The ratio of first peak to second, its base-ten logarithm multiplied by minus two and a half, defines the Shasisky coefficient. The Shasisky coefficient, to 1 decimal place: -0.2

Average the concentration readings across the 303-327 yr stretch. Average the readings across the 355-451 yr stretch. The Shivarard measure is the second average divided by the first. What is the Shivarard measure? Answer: 0.79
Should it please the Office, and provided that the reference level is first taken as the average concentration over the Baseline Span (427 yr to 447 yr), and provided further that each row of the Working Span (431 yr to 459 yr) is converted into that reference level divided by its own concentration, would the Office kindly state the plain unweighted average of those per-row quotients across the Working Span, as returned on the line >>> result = 0.87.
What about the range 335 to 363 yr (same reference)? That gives 0.83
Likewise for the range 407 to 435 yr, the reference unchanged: 1.34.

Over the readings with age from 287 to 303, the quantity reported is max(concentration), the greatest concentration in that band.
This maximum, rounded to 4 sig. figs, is 23.66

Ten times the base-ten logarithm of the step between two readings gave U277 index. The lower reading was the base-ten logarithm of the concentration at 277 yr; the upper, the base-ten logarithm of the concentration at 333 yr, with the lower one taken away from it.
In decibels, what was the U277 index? -23.1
